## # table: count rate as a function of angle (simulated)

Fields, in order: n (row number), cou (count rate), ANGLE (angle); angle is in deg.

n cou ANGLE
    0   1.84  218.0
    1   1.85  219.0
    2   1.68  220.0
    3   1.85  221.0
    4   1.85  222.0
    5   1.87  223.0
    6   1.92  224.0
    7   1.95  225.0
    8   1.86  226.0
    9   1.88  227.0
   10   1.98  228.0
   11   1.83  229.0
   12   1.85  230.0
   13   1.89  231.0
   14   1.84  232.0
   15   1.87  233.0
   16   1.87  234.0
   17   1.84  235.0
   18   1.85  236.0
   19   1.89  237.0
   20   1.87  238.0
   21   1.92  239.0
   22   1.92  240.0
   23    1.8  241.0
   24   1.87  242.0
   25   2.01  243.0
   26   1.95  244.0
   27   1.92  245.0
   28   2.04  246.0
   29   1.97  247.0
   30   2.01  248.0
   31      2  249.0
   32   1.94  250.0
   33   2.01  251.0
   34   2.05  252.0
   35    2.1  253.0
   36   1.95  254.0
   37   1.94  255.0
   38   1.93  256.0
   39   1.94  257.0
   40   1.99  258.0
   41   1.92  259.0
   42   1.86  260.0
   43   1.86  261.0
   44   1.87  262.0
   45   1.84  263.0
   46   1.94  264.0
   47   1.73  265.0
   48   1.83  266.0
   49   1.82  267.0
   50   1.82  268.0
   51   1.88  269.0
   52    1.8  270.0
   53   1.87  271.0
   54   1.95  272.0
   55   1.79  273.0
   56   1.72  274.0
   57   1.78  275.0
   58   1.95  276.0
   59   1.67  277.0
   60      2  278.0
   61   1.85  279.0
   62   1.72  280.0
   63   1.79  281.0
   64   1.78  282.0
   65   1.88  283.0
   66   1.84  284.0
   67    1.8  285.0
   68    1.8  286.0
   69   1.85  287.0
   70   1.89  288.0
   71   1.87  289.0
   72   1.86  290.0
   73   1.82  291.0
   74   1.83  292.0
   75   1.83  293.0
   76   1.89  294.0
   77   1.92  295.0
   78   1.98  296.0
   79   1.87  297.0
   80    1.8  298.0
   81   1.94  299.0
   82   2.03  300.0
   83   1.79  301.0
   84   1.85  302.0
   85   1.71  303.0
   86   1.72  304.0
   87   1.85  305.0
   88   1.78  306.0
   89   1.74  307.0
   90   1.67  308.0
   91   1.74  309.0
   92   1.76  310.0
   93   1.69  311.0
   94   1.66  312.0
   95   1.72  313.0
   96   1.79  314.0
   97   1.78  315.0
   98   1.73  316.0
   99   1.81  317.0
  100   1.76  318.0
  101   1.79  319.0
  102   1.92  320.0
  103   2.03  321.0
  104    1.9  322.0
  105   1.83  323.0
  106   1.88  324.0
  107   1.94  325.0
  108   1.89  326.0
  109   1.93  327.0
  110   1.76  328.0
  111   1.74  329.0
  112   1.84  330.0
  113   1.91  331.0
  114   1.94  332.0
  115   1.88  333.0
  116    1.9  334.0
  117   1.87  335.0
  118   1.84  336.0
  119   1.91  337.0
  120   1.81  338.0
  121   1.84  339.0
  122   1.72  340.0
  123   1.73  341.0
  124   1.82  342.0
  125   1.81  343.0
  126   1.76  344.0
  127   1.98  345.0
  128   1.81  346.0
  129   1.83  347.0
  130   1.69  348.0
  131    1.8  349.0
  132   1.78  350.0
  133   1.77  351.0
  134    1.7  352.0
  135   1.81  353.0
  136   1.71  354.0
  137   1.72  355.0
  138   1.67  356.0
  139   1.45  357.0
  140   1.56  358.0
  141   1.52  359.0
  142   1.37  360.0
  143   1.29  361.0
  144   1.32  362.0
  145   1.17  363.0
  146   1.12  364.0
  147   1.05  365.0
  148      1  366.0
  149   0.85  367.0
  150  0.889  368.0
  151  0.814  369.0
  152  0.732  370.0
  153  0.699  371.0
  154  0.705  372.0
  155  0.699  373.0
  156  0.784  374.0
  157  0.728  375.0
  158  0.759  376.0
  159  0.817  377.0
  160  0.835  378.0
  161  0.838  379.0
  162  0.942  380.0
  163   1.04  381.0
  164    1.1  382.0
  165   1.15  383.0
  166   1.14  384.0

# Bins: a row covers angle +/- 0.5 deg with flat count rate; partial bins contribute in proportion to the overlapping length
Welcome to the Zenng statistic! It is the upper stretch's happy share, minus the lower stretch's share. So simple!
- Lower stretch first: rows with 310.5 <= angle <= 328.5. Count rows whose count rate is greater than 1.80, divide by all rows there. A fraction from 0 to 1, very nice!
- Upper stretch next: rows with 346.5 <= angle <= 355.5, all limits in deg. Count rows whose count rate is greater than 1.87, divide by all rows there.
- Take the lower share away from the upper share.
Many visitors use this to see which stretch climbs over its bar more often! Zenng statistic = -0.50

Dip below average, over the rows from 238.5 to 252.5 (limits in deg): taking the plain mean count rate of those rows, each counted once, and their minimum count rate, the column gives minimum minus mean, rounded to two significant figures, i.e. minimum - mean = -0.16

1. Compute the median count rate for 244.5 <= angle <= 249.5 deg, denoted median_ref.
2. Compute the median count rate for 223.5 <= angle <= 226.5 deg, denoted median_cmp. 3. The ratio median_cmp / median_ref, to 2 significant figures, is 0.96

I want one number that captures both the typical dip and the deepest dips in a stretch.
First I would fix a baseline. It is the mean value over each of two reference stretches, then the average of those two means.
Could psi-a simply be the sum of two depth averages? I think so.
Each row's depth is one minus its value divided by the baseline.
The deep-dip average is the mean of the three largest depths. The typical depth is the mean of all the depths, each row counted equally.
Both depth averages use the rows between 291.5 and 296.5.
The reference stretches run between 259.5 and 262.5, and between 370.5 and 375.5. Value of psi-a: -0.89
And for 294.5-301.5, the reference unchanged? -0.88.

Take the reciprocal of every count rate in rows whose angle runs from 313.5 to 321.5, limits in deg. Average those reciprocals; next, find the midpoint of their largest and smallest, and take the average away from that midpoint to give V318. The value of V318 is -0.014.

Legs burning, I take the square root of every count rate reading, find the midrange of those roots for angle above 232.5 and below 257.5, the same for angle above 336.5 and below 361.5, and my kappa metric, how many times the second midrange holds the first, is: 0.911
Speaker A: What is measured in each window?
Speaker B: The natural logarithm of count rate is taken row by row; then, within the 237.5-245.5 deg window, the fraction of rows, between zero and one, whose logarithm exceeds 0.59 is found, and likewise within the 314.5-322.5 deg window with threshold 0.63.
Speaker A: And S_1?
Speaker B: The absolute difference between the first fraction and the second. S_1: 0.50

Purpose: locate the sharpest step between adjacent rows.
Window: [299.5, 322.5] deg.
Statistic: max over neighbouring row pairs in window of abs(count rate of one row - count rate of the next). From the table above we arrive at 0.24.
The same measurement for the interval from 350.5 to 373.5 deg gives 0.22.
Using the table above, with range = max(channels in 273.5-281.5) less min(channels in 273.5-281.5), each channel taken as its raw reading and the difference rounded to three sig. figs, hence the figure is 0.330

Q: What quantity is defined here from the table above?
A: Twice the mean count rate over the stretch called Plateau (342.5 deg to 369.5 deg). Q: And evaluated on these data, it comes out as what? 3.0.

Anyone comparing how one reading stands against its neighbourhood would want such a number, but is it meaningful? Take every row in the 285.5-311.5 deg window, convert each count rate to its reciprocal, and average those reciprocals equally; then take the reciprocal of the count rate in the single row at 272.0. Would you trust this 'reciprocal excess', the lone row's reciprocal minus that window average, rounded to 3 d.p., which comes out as -0.036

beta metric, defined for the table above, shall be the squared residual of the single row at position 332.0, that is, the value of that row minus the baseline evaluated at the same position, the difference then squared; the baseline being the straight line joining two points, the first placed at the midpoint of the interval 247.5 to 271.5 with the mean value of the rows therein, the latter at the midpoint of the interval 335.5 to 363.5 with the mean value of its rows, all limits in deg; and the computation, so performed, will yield 0.044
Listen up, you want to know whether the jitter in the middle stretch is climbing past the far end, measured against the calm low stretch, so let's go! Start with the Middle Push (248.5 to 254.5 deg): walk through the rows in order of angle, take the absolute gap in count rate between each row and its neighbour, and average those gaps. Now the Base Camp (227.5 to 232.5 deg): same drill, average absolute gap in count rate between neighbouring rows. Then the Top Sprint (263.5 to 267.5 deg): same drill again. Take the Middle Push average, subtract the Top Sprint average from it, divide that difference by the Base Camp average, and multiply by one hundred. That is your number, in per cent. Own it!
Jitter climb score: -50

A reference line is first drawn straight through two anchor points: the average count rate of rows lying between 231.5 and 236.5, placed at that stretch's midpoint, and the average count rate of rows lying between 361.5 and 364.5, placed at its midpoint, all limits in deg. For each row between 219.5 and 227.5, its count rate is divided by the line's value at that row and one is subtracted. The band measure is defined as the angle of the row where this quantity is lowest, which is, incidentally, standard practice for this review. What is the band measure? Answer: 220.0 deg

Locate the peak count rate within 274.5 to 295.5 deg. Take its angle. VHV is 278.0 deg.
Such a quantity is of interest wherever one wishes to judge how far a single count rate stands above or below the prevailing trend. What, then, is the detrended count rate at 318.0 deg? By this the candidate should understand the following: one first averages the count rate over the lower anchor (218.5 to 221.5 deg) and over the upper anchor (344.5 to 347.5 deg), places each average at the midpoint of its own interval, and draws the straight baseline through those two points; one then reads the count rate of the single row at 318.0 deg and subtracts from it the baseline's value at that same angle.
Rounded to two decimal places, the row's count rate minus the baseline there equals -0.10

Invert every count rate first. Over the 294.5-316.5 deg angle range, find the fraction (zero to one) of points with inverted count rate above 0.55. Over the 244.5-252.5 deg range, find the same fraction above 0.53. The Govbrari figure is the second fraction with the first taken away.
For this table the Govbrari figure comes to -0.68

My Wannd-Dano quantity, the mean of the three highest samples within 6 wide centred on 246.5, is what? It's 2.02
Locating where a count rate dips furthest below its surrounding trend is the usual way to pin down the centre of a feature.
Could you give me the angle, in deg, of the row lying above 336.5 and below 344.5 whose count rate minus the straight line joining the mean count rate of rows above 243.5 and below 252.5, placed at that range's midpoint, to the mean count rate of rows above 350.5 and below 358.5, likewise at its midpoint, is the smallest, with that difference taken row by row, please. 340.0 deg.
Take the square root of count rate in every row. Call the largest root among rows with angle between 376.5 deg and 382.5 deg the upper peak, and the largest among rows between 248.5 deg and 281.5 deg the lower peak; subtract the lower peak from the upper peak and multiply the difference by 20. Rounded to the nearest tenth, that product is -8.0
